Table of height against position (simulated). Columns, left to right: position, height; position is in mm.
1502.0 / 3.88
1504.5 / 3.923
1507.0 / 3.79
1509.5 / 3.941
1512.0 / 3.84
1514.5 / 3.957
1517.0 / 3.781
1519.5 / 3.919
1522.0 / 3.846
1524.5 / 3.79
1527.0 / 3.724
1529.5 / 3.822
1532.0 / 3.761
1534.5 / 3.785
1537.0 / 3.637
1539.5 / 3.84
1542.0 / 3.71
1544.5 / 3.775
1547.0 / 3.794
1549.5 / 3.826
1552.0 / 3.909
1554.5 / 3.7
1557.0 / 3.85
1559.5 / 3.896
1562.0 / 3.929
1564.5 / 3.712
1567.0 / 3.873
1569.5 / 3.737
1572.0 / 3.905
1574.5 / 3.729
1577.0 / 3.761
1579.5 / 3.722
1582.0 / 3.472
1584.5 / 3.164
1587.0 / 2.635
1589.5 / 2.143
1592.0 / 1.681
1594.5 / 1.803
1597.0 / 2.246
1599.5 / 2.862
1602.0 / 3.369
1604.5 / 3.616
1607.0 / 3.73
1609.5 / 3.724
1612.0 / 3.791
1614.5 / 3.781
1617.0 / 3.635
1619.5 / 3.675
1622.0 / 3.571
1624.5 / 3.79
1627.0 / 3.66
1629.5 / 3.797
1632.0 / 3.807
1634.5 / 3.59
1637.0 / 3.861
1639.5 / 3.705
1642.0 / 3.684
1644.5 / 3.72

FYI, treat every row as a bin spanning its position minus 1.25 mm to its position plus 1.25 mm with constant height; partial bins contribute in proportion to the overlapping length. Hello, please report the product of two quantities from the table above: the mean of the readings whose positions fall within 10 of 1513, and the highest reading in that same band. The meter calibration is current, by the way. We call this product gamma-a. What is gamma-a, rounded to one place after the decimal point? 15.3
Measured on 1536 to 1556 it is 14.8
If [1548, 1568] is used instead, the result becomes 15.1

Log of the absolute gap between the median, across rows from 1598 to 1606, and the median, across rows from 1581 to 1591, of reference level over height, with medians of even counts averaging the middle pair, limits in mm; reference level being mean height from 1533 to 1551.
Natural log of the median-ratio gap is -2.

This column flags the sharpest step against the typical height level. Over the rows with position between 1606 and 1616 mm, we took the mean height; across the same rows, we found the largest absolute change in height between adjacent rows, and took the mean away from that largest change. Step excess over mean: -3.69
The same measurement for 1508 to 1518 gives -3.70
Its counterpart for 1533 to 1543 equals -3.54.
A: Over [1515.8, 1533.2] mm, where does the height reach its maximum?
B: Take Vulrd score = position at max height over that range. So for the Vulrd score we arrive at 1519.5 mm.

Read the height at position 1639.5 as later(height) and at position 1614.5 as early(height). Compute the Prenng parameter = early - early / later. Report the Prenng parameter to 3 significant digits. 2.76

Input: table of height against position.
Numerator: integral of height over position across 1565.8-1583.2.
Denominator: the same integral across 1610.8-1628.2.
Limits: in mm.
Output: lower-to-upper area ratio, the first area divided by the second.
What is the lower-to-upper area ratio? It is 1.01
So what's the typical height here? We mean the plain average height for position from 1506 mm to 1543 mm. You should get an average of 3.8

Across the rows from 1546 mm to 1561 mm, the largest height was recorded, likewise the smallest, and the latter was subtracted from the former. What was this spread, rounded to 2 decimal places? 0.21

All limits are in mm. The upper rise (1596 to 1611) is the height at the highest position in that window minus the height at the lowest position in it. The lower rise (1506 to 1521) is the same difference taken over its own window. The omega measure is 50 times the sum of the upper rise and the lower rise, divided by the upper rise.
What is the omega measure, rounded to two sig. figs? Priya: 54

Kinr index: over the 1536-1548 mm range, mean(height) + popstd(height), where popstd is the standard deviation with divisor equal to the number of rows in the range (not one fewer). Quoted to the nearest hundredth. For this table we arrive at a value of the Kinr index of 3.82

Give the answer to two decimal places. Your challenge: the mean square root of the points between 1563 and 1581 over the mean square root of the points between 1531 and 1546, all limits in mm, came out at 1.00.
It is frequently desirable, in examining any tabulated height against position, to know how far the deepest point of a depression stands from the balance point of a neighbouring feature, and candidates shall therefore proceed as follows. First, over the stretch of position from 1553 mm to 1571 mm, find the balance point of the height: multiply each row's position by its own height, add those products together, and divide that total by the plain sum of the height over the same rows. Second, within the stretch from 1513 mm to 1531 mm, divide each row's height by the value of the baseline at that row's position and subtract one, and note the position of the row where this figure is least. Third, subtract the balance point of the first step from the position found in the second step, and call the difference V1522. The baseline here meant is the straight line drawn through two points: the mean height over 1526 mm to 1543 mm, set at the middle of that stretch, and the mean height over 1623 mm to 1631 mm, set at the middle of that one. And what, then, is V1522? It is -35.0 mm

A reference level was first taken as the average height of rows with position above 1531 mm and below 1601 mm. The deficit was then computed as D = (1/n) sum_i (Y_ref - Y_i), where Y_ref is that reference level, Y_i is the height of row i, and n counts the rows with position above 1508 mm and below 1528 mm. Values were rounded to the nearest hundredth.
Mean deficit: -0.43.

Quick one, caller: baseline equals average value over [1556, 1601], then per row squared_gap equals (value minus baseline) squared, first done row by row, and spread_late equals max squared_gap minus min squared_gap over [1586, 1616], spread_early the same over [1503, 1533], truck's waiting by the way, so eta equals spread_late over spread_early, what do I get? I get 8.3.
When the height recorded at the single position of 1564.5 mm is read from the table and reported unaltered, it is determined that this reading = 3.712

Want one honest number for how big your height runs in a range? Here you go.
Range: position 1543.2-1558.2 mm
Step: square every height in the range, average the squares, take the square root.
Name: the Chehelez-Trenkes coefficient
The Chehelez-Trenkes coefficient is 3.81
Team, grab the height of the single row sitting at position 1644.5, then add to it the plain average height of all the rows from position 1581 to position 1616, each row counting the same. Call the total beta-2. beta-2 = 6.7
